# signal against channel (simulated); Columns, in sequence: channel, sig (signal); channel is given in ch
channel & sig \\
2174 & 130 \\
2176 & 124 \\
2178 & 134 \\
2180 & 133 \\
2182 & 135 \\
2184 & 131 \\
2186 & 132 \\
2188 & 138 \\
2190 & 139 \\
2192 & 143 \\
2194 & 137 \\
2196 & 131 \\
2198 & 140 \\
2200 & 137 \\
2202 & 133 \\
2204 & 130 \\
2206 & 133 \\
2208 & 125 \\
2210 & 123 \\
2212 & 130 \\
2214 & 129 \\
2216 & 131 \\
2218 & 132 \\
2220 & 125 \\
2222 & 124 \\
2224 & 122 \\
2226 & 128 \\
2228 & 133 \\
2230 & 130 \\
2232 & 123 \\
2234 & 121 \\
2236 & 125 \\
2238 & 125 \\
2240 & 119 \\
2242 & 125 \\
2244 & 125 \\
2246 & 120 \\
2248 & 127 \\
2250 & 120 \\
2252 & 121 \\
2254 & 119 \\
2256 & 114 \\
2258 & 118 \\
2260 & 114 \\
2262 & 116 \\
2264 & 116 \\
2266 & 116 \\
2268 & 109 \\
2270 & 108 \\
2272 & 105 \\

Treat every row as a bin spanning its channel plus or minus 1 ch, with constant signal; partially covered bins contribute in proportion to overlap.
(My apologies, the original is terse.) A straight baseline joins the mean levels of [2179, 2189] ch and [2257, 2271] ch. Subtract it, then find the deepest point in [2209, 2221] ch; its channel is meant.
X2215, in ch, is 2210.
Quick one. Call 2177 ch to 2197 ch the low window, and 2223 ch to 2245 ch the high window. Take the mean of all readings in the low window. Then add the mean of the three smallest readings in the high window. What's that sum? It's 256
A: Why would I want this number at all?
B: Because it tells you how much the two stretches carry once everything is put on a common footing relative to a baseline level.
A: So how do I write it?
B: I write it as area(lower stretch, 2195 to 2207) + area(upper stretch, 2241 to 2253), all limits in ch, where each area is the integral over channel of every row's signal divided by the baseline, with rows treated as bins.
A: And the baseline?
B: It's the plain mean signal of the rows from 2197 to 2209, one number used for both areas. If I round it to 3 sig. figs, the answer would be 23.2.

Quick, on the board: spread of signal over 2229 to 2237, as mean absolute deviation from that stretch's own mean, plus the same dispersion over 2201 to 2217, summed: 5.4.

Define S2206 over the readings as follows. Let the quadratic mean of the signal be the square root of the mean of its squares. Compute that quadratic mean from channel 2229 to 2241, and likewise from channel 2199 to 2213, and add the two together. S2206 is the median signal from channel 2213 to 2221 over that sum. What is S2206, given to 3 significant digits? 0.512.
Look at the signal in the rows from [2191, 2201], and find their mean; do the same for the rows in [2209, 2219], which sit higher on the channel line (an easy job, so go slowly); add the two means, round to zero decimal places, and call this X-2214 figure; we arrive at 267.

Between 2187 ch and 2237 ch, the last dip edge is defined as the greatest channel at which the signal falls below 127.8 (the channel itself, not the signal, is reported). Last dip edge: 2236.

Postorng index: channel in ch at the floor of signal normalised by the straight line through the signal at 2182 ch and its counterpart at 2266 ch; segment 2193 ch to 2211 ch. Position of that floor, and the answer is 2210 ch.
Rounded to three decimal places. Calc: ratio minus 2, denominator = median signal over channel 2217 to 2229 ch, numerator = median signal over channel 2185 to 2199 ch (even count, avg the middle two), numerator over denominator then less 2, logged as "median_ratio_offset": -0.909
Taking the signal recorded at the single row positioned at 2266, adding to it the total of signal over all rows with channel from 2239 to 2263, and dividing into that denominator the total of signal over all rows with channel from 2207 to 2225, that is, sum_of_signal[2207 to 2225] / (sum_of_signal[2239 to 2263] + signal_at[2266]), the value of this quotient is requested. 0.73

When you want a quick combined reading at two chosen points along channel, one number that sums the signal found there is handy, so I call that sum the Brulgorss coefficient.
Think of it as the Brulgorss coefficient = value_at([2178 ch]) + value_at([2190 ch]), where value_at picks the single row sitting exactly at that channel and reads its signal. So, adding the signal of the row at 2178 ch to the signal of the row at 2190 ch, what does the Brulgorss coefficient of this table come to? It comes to 273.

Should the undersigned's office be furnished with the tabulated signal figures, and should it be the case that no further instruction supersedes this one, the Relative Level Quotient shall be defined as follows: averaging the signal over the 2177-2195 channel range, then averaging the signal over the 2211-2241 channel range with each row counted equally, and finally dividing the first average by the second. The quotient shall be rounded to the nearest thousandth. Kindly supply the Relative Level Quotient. 1.074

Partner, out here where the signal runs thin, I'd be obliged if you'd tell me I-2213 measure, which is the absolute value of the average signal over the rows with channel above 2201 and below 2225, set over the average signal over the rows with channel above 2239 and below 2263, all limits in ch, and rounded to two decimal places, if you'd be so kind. 1.07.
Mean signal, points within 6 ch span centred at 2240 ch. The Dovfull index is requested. 123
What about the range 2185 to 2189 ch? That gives 135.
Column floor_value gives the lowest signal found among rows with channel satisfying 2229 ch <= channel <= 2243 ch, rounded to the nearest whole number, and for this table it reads 119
